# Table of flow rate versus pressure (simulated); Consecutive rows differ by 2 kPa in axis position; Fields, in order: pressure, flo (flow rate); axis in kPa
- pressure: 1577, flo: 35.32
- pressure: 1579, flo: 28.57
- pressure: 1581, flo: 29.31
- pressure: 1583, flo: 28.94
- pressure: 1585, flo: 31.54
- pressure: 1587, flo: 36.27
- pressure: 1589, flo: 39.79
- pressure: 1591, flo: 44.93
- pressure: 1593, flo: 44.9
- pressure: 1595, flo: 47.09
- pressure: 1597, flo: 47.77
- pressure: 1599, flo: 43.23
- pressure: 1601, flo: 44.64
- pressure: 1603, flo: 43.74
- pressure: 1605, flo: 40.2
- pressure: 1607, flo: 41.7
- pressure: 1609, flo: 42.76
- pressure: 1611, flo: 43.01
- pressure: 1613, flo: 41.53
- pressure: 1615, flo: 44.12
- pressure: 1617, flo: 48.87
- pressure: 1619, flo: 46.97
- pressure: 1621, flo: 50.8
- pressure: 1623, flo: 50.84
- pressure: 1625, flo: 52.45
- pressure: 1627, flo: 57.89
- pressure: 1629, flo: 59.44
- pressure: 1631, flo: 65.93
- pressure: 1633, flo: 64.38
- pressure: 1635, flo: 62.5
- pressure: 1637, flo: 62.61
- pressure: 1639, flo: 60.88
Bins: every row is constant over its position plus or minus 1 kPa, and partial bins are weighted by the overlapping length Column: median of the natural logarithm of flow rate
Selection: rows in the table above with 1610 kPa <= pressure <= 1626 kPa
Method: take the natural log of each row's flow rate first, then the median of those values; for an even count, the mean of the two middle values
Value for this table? 3.87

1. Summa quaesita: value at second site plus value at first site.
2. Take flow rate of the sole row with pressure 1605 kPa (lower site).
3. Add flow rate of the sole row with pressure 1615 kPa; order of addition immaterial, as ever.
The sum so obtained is 84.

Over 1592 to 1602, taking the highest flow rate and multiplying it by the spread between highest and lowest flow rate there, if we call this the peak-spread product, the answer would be 217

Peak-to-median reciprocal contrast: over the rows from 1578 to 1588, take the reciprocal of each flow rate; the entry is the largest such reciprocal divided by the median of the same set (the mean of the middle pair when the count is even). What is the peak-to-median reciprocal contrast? 1.03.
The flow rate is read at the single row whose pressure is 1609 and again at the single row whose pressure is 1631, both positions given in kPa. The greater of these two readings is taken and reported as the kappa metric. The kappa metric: 66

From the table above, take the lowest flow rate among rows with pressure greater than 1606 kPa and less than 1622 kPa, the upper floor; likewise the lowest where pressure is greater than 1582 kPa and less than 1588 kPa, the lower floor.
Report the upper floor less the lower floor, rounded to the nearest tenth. 12.6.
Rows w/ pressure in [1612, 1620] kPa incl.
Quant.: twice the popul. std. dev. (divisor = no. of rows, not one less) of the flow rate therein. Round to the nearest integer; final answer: 6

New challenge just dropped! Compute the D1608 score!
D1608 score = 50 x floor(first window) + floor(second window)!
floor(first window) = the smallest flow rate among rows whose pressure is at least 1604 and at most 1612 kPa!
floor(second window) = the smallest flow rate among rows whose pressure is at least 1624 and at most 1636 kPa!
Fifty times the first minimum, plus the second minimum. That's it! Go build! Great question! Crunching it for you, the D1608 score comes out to 2062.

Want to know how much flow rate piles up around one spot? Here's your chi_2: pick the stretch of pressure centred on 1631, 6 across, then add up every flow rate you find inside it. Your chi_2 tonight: 190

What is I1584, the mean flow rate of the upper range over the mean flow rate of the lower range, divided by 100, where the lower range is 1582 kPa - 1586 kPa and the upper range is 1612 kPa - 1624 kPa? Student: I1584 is 0.016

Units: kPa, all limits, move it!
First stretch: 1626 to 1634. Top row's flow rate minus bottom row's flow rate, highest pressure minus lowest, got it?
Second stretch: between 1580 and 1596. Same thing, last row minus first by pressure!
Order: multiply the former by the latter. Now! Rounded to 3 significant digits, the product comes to 115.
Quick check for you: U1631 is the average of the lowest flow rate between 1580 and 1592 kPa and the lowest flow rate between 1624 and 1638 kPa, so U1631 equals 40.7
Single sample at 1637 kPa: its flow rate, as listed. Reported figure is 62.61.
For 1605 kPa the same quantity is 40.2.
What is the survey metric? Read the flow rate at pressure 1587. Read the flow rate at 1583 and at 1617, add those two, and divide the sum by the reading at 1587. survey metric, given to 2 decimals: 2.15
